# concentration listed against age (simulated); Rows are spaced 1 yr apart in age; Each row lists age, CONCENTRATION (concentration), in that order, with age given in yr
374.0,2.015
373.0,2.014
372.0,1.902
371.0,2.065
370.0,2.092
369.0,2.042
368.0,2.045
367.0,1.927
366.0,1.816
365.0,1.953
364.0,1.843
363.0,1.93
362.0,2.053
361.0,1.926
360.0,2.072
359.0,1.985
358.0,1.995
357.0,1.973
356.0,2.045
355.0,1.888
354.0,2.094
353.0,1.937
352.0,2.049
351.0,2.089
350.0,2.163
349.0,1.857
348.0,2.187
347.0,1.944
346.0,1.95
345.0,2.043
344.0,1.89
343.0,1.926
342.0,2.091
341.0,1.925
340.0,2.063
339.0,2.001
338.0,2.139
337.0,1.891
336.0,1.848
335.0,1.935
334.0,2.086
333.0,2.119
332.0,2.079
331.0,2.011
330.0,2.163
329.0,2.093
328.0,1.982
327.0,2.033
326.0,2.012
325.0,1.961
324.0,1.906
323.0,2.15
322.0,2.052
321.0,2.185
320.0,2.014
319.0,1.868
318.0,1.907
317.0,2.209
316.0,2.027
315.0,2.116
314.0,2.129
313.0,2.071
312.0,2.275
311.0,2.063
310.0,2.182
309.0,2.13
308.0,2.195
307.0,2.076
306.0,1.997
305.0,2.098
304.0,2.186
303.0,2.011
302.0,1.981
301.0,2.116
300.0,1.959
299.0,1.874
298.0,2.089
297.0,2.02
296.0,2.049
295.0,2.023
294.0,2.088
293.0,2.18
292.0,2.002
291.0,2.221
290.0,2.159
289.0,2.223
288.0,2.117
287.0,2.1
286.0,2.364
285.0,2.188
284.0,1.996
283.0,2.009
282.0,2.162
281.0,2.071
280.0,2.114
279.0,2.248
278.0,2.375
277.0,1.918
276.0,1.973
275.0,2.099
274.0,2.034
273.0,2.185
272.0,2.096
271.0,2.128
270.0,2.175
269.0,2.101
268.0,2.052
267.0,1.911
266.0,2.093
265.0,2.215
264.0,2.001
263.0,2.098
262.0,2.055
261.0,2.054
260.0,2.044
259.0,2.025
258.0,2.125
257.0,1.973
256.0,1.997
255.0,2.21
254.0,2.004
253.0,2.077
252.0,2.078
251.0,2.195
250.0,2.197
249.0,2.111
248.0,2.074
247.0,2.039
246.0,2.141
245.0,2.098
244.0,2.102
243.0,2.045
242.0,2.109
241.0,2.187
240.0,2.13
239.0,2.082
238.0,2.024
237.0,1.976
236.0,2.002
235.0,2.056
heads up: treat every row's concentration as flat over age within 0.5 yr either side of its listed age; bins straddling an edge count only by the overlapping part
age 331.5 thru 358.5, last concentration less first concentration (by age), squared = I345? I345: 0.0071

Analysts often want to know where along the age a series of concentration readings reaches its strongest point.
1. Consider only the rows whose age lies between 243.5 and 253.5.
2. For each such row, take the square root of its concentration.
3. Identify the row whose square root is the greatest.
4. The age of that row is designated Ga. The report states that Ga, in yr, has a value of 250.0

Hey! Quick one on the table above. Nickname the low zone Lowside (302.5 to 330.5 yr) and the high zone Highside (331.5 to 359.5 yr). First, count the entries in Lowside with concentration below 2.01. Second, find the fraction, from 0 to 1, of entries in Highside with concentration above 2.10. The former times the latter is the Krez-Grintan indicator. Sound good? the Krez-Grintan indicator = 0.9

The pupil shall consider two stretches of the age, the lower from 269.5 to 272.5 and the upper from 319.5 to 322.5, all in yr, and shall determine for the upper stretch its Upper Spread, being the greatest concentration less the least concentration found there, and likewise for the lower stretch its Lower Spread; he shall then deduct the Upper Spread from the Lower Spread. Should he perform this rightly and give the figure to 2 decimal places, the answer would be -0.09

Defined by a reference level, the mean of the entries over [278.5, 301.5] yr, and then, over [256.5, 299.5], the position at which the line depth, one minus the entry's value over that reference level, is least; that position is 278.0 yr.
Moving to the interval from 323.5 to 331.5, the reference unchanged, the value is 330.0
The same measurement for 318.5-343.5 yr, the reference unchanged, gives 321.0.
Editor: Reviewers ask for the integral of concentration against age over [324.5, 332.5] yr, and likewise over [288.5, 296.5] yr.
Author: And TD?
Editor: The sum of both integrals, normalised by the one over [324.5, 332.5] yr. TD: 2.04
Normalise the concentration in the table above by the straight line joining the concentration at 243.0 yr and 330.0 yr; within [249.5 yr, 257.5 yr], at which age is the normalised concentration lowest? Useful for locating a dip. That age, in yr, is 257.0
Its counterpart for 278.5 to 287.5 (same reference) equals 284.0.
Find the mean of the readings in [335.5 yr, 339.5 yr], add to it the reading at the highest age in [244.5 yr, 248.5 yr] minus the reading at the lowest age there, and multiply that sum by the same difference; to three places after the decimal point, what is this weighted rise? -0.047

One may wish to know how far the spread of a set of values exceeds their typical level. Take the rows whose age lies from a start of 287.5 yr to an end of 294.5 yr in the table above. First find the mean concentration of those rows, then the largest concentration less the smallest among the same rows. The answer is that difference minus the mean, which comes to -1.92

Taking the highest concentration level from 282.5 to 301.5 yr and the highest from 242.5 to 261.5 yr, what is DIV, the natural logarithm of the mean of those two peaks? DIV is 0.827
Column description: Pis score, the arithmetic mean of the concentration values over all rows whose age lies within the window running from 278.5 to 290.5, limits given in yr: 2.15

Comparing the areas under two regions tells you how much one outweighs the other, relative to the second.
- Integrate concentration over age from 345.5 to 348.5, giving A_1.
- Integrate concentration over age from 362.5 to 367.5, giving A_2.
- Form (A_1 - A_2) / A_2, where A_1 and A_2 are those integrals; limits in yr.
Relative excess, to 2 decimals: -0.36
